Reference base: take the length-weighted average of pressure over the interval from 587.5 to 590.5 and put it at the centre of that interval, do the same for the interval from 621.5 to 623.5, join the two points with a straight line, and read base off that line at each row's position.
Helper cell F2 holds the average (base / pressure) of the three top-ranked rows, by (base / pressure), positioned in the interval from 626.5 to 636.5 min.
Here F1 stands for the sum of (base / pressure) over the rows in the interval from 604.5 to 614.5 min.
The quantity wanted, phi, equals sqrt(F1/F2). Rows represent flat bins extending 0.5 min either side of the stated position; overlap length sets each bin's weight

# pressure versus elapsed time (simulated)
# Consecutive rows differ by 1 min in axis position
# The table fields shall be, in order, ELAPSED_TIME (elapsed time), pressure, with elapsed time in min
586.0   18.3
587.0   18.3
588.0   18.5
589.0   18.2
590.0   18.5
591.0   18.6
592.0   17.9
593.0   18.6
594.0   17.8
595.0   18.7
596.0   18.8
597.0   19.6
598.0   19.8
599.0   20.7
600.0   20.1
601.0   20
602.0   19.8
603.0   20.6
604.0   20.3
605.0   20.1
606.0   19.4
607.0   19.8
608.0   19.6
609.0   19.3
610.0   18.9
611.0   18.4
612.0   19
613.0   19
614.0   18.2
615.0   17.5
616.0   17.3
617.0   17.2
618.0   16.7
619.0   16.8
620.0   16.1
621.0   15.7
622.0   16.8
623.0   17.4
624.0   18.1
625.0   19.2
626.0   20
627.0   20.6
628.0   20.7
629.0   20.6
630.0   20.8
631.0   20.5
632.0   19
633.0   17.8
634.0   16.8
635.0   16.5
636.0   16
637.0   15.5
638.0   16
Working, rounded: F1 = 9.2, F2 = 1.01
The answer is 3.01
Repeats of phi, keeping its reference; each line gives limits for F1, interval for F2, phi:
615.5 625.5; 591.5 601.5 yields 3.16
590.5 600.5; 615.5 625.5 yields 2.99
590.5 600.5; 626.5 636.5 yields 3.07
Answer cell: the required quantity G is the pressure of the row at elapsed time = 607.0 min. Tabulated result 19.8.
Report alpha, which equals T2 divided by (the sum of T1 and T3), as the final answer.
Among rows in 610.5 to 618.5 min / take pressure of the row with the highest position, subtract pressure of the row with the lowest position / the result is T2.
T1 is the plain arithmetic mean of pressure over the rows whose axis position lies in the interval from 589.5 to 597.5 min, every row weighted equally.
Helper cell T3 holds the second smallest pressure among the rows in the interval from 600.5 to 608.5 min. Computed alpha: -0.04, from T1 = 18.6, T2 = -1.7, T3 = 19.6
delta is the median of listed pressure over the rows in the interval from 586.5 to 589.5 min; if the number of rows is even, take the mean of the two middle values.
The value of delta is 18.3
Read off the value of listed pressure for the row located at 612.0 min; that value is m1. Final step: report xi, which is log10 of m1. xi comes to 1.28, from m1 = 19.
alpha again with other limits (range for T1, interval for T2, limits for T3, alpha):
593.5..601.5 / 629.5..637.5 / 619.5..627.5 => -0.15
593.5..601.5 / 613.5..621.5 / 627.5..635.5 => -0.07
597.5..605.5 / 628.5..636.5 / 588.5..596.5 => -0.12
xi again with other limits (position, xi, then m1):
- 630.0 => 1.32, 20.8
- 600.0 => 1.30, 20.1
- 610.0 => 1.28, 18.9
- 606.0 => 1.29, 19.4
